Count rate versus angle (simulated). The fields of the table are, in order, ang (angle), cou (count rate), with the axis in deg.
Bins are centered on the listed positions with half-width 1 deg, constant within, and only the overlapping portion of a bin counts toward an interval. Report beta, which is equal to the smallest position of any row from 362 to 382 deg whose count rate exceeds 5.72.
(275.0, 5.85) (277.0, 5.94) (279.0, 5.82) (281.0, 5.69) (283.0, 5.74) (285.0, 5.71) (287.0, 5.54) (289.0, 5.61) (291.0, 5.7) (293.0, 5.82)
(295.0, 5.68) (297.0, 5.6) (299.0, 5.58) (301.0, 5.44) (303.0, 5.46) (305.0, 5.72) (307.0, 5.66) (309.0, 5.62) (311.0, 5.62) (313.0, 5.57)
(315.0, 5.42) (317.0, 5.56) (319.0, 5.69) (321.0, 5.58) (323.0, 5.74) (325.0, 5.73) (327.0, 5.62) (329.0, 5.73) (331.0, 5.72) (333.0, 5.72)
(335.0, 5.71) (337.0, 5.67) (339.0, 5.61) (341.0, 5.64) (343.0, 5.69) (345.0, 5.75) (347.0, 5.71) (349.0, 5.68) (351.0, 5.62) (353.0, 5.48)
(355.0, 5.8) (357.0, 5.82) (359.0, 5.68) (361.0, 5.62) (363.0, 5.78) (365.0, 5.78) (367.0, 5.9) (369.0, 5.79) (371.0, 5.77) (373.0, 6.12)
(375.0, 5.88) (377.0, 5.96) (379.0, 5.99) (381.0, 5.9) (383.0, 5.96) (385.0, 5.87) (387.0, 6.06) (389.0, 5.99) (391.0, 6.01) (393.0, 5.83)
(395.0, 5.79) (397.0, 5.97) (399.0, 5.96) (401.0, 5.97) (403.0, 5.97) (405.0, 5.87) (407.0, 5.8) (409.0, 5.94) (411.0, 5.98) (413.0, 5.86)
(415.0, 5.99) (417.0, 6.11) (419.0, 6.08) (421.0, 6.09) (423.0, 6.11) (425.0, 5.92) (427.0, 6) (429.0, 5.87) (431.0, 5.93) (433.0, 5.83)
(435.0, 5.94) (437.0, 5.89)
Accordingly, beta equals 363.0 deg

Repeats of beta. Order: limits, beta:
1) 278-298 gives 279.0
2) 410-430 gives 411.0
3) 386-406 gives 387.0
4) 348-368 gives 355.0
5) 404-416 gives 405.0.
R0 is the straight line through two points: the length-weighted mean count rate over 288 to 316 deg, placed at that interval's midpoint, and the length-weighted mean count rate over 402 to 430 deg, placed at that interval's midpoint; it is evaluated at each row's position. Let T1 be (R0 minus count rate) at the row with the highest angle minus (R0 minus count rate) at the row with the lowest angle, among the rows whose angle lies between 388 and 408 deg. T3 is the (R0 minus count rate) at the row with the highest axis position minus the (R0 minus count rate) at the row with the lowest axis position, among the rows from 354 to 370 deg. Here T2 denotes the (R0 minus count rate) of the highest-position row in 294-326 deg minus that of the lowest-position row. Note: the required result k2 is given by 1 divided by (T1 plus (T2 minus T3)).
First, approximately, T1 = 0.25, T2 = 0.05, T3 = 0.055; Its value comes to 4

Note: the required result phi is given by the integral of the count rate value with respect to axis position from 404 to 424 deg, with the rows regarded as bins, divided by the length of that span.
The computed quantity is 5.98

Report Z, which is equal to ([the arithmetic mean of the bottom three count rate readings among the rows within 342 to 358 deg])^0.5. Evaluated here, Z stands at 2.37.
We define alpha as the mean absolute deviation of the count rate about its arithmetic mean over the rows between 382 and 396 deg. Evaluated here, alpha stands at 0.086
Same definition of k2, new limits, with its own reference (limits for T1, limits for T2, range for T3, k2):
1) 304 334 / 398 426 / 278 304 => -4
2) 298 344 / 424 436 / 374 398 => 16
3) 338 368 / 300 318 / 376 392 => -4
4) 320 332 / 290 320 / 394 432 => 61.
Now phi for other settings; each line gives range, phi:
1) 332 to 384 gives 5.77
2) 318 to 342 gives 5.68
